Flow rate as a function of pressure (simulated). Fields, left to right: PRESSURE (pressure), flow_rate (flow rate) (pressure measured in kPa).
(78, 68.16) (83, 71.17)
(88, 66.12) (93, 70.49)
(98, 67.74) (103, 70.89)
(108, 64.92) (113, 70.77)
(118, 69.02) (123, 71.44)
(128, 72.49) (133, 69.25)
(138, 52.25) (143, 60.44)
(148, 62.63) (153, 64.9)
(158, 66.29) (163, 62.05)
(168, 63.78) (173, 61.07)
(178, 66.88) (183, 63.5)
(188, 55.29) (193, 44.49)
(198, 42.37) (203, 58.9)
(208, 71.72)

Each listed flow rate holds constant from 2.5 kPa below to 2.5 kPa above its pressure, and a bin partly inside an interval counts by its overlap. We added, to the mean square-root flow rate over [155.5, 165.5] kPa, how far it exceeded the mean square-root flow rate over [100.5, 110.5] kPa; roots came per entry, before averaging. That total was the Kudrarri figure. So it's 7.78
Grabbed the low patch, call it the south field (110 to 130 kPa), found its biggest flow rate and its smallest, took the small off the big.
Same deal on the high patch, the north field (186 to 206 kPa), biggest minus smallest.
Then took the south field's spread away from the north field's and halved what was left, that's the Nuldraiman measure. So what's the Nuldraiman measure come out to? 6.5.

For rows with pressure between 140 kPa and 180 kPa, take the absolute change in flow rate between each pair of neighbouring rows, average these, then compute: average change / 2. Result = 1.5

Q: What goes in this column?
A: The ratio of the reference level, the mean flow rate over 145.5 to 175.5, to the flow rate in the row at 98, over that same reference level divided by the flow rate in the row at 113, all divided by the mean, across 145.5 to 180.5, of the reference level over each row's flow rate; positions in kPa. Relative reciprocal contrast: 1.05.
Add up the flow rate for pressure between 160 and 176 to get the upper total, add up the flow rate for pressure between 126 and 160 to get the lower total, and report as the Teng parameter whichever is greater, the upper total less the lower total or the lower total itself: 448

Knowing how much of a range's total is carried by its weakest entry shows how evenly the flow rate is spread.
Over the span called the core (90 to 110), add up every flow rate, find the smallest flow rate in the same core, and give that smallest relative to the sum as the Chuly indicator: 0.24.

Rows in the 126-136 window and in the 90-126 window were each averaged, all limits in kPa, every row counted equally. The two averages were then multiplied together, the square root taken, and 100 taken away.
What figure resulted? -30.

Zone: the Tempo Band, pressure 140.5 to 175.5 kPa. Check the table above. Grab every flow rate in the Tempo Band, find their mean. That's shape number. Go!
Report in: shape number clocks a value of 63.0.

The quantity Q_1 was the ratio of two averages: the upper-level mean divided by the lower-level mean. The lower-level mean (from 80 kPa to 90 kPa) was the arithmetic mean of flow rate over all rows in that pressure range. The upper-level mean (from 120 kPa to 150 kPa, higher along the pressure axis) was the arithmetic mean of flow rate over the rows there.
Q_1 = 0.94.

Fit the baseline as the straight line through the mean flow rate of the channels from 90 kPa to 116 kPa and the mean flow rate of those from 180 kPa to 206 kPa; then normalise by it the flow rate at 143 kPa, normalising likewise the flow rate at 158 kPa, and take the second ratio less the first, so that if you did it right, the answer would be 0.14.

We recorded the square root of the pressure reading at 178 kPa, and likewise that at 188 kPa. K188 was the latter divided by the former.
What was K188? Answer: 0.91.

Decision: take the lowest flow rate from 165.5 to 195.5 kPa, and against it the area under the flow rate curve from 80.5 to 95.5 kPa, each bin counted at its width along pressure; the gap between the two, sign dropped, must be 994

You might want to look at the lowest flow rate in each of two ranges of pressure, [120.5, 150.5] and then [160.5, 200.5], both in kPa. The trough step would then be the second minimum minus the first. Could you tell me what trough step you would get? -9.9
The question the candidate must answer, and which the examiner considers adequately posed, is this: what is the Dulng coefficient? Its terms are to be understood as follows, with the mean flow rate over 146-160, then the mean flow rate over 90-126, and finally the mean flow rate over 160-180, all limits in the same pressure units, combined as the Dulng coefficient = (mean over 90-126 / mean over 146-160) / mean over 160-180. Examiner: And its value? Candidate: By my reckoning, 0.0169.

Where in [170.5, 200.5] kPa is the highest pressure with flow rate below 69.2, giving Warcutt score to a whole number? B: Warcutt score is 198 kPa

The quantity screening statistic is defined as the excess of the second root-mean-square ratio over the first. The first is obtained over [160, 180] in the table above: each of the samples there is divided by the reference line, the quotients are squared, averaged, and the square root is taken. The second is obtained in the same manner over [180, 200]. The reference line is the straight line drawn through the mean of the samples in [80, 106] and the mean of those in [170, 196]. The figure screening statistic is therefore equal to -0.16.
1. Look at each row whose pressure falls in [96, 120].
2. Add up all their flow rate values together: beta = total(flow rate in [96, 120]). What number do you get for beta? 343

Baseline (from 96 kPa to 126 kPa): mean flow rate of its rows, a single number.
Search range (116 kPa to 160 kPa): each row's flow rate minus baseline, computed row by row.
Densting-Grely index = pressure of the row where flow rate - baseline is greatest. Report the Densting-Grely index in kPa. 128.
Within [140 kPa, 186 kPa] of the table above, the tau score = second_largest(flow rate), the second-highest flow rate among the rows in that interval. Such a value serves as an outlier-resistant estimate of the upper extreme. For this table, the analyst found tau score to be 66.29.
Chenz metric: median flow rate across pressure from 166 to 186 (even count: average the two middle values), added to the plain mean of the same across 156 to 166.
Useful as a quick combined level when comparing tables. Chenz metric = 128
